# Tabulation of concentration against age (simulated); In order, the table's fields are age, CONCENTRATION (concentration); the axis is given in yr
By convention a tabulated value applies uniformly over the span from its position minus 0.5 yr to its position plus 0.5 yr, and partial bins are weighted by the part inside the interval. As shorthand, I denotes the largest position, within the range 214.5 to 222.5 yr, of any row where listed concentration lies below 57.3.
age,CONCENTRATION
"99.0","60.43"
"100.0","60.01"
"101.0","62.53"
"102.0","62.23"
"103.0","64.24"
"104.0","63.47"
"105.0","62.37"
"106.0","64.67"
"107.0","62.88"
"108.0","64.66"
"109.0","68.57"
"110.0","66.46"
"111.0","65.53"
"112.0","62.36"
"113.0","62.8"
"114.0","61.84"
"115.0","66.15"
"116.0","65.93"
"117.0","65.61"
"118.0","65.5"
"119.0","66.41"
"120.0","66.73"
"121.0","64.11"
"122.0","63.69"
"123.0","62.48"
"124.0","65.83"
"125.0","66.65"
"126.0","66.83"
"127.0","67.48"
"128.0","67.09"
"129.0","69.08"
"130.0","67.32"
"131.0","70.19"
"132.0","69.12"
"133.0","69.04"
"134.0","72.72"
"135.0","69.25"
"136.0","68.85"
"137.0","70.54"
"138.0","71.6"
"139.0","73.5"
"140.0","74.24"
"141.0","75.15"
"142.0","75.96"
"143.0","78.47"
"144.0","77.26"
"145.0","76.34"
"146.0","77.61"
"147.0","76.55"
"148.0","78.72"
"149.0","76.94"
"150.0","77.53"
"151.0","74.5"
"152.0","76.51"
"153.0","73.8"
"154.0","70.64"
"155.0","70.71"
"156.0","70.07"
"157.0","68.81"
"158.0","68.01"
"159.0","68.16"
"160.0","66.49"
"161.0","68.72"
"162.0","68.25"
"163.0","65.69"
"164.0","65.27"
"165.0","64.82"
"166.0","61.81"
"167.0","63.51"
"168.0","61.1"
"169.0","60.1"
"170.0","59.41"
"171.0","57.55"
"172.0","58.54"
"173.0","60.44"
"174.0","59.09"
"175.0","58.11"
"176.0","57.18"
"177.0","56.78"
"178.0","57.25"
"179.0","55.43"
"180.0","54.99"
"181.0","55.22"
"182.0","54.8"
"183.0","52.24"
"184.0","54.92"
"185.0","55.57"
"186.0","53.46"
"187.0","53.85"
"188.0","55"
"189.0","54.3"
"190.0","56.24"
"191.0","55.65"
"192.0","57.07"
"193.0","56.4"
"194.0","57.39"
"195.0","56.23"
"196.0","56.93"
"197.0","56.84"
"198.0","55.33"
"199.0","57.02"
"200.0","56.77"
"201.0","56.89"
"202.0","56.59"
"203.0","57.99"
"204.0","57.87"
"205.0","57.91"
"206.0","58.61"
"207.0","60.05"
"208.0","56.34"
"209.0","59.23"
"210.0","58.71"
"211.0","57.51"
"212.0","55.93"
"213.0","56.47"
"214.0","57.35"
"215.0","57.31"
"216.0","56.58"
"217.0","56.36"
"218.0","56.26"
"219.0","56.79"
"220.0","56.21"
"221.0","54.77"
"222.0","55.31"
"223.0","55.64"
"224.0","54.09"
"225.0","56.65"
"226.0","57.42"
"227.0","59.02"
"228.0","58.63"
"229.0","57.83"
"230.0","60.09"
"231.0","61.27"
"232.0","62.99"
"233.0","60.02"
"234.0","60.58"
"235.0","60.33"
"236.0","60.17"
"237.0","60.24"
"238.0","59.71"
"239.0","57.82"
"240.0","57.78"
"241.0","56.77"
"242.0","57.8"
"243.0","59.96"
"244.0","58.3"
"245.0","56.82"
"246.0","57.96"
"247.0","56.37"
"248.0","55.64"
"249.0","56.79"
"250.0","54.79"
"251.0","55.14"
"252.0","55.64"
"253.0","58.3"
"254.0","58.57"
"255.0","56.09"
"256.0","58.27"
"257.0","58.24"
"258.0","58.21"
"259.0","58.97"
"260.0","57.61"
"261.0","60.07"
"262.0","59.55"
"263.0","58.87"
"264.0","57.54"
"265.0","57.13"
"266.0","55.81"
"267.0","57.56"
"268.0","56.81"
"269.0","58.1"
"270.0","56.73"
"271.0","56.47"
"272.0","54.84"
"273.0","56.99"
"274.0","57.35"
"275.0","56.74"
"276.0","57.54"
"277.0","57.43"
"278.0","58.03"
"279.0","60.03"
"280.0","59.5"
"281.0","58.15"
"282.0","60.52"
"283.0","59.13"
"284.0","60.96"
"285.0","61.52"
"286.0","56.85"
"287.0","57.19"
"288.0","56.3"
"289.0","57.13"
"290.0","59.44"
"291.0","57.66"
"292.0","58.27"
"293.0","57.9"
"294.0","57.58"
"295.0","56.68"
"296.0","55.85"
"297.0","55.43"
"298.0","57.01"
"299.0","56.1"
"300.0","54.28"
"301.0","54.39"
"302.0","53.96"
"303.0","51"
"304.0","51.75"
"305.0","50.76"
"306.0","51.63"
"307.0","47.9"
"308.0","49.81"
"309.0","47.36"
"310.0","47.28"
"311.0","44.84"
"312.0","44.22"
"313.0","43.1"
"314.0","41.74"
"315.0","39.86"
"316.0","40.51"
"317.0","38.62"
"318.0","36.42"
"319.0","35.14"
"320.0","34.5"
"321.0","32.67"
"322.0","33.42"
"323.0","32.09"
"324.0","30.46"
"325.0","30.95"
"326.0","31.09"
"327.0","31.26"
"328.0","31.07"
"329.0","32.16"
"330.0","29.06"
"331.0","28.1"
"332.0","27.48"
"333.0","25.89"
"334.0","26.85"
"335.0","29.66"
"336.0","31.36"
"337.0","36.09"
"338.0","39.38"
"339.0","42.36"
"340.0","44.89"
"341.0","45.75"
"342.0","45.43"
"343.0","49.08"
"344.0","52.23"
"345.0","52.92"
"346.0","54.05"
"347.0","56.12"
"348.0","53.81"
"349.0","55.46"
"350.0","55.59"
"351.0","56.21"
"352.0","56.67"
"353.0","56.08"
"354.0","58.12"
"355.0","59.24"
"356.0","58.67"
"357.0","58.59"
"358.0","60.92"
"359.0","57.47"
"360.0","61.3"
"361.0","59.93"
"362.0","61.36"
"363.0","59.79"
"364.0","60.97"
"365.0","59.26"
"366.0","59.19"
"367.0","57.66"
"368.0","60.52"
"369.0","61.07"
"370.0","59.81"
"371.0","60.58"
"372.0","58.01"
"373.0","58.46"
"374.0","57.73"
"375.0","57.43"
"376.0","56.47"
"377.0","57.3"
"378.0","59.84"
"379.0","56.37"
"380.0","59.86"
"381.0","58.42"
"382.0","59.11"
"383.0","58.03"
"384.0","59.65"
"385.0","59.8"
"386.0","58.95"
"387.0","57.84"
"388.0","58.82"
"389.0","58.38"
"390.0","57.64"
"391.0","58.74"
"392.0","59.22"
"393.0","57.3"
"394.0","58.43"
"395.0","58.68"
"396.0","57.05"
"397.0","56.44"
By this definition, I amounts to 222.0 yr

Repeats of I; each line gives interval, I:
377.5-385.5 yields 379.0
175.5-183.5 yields 183.0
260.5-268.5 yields 268.0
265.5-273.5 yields 273.0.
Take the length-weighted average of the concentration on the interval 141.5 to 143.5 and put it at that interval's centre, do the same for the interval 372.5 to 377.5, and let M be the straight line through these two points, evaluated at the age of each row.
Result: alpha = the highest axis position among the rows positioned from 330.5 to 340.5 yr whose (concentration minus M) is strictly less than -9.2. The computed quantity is 340.0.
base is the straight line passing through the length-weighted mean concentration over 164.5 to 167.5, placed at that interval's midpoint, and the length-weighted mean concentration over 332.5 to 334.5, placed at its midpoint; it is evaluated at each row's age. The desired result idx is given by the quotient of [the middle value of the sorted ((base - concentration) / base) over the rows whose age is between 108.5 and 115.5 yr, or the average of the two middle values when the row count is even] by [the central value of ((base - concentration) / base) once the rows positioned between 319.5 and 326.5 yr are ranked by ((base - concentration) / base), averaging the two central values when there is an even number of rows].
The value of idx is -1.1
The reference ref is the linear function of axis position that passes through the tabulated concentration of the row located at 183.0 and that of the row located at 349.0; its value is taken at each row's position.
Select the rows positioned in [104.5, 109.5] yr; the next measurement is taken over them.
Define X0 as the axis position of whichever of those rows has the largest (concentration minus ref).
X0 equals 109.0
